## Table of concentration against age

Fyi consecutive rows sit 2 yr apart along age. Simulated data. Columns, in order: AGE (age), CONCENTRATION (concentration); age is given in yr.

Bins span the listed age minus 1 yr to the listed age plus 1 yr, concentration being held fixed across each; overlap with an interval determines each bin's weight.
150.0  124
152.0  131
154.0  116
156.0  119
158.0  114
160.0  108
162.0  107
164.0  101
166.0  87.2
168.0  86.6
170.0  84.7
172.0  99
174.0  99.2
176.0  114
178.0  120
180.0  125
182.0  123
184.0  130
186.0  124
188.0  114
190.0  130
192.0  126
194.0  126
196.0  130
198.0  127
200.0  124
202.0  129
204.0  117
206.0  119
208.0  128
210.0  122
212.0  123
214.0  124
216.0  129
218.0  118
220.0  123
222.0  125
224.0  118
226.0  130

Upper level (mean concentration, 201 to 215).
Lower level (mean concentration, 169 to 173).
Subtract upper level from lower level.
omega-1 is -31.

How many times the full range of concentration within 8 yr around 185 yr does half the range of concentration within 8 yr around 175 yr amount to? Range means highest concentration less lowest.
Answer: 0.66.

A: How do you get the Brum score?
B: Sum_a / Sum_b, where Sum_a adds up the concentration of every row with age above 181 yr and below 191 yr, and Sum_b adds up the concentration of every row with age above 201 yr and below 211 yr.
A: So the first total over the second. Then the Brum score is 1.01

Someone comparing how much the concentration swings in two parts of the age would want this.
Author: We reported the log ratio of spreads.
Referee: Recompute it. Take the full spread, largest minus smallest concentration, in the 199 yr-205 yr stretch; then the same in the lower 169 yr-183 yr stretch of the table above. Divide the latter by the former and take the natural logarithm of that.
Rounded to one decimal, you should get 1.2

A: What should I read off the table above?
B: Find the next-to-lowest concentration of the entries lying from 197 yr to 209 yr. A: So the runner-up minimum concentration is 119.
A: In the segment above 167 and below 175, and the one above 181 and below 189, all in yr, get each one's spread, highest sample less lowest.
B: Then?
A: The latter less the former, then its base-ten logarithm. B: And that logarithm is 0.18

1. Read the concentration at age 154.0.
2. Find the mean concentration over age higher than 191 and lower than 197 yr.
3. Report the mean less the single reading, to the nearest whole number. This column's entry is 11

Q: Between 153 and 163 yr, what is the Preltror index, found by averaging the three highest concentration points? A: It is 116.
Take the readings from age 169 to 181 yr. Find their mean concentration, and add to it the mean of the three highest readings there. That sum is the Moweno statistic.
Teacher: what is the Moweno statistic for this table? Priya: 227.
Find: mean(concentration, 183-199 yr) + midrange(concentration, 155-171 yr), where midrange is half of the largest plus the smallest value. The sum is 228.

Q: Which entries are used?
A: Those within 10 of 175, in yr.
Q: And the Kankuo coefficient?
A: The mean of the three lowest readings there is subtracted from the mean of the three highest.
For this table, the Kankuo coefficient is 40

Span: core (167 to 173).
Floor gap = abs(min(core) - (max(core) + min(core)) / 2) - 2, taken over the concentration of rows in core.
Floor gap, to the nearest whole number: 5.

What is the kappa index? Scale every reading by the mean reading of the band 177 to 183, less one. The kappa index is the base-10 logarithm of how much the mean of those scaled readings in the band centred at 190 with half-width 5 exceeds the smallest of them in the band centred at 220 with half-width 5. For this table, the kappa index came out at -1.31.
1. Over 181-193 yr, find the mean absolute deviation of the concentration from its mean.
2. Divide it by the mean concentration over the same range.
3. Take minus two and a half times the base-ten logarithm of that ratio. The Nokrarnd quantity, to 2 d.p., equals 3.69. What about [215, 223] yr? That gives 3.95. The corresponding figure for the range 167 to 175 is 2.84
